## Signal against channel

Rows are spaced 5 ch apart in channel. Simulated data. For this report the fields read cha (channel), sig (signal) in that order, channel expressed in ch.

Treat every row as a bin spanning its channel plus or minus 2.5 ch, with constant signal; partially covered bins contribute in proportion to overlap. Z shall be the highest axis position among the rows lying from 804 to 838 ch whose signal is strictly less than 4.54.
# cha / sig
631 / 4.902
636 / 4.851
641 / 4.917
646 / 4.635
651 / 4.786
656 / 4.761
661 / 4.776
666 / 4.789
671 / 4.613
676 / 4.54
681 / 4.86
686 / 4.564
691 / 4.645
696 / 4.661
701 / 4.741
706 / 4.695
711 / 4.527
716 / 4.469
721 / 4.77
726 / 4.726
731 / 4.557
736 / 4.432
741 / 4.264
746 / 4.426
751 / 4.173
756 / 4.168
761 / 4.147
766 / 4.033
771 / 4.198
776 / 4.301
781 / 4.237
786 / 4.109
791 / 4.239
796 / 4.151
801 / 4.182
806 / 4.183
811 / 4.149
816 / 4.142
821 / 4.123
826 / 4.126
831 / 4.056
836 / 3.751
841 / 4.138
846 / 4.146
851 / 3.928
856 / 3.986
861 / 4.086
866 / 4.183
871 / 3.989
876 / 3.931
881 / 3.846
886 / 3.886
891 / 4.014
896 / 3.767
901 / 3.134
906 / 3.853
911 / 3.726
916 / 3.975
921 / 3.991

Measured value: 836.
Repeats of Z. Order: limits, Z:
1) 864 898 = 896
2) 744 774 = 771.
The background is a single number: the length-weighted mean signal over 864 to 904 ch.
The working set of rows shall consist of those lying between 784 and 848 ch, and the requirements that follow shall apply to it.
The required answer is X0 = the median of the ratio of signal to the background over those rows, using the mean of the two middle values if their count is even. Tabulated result 1.08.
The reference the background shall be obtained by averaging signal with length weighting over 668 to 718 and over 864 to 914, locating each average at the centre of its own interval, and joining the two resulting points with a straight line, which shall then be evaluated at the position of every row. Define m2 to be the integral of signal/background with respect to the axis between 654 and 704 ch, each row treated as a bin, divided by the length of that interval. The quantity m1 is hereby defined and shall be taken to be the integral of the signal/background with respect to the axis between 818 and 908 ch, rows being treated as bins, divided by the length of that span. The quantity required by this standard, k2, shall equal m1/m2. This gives 1.00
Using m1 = 1.00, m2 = 1.00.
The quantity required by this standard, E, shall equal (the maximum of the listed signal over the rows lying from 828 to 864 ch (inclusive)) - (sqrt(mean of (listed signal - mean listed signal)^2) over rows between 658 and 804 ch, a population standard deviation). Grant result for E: 3.9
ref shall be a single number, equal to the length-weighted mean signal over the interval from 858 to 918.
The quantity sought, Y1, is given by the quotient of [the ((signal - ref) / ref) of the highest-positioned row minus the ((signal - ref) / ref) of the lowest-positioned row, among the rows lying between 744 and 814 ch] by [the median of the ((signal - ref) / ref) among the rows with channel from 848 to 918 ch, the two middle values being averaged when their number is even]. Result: -4.4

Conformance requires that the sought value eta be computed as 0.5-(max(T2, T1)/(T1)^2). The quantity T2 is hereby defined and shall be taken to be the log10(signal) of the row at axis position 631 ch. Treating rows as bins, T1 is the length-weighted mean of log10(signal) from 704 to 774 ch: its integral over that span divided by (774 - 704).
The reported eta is -1.17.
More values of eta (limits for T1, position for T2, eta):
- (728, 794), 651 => -1.22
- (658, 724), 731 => -1.00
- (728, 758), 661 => -1.17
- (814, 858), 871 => -1.15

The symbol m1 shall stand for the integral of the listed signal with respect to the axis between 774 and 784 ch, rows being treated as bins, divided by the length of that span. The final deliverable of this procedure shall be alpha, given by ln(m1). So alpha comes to 1.45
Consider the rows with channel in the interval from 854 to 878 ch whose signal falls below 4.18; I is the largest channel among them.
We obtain 876 ch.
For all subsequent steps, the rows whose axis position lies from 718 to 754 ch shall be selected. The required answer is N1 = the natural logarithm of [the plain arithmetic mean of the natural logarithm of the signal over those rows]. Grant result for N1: 0.404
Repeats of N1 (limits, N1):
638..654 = 0.447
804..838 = 0.340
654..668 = 0.447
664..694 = 0.432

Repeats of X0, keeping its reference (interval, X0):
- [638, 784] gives 1.19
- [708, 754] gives 1.16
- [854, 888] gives 1.04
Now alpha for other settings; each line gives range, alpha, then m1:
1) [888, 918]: 1.32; 3.74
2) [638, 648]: 1.57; 4.79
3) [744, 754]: 1.46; 4.29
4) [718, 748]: 1.51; 4.53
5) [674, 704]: 1.54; 4.67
